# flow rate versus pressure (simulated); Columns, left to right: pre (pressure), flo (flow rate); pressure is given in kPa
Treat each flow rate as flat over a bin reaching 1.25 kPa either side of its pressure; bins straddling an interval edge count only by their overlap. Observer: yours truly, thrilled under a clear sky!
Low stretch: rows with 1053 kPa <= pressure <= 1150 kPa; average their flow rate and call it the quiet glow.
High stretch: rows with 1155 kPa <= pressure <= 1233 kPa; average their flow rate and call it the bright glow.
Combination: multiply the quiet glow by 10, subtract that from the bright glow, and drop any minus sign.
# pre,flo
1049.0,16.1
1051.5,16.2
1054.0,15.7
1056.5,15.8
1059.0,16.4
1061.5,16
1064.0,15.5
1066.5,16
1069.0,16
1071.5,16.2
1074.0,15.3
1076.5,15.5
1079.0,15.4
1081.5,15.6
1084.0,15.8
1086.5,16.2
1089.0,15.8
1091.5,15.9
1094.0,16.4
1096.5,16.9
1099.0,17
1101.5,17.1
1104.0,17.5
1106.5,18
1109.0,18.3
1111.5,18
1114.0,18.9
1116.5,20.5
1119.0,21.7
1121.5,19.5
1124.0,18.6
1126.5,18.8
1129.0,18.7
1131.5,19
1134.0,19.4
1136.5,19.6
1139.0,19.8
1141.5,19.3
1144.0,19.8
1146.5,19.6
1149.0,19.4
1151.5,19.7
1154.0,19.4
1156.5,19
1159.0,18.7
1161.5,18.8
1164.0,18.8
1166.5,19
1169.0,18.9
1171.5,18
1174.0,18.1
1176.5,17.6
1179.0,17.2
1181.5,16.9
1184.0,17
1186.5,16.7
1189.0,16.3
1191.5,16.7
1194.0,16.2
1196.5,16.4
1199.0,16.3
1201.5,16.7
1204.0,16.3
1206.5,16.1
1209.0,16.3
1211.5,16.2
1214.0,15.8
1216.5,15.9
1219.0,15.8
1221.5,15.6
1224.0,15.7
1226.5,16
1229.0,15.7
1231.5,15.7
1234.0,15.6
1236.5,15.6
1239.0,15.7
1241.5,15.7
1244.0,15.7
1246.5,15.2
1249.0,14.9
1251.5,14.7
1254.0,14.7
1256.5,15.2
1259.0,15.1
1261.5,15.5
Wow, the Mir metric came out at 159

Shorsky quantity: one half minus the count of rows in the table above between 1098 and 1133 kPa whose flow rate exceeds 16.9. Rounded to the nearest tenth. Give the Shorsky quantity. -13.5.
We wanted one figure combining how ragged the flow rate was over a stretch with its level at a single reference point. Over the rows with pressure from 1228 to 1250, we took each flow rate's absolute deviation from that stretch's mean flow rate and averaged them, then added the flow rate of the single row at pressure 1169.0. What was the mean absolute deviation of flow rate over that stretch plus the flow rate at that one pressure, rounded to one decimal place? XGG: 19.1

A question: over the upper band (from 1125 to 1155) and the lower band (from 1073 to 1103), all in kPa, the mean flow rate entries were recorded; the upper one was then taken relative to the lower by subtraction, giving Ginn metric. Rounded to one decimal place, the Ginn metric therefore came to 3.3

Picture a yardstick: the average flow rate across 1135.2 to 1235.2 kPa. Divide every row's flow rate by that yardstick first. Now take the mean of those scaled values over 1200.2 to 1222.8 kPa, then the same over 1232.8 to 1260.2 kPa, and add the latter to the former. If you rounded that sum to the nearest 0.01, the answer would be 1.80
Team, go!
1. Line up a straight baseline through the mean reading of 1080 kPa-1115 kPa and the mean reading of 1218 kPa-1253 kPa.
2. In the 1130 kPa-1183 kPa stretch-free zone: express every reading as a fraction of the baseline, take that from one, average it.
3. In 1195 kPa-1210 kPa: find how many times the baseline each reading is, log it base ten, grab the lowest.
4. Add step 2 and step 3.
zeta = -0.146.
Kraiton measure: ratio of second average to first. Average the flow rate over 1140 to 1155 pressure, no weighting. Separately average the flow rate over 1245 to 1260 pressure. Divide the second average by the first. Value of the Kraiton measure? 0.77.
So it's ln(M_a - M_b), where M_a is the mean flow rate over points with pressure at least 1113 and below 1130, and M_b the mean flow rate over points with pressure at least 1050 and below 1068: 1.28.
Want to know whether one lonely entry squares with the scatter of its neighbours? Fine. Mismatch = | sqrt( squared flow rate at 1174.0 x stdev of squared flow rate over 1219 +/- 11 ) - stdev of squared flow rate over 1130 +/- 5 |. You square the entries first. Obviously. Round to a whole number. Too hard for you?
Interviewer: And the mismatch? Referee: 38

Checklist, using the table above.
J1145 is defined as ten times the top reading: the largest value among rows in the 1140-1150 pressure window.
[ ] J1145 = 198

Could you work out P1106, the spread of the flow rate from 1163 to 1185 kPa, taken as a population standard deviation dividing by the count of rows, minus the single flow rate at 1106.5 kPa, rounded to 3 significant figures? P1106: -17.2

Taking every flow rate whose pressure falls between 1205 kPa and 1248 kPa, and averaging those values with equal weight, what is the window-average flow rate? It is 15.8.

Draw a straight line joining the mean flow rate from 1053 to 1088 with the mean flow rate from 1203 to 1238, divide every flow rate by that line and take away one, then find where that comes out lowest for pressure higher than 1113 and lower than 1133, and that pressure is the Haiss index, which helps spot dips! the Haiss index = 1124.0 kPa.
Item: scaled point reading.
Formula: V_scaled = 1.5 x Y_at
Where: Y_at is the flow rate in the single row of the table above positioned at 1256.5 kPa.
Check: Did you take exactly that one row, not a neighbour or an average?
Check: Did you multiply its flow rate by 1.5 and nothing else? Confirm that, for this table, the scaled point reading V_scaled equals 22.8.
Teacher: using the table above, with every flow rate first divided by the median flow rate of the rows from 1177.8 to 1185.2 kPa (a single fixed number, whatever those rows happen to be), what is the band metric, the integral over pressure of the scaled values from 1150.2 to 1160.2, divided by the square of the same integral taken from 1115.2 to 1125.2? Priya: 0.081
